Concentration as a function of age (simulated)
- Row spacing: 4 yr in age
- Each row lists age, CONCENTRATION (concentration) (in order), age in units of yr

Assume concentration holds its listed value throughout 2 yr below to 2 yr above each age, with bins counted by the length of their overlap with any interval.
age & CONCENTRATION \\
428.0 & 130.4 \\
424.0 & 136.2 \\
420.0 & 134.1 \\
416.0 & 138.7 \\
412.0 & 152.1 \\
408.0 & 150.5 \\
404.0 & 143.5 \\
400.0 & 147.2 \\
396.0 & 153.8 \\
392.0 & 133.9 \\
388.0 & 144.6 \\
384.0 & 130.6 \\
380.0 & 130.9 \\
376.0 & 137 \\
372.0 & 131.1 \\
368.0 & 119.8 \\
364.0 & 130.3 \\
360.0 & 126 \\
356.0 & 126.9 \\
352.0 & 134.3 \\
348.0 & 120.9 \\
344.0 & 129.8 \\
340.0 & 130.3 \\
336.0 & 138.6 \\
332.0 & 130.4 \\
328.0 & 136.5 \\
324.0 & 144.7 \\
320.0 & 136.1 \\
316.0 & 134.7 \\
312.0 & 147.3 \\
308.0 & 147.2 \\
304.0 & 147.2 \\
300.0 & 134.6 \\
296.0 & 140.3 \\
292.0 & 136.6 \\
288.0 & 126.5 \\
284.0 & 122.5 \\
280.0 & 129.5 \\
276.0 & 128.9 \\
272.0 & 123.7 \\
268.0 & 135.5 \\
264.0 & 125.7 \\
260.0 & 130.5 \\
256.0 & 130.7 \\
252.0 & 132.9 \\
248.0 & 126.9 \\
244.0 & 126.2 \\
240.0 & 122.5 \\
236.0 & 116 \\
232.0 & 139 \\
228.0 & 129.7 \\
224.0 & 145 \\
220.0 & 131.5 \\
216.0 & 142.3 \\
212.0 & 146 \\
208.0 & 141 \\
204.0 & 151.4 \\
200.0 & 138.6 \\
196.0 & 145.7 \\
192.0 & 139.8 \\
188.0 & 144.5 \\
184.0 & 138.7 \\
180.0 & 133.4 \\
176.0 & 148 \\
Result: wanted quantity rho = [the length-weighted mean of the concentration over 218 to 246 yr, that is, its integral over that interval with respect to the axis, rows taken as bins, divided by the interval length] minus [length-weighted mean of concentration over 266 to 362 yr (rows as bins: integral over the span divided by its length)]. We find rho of -4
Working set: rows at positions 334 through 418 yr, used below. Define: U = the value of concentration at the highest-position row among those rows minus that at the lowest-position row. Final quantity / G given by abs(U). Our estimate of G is 0.1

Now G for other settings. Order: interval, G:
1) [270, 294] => 12.9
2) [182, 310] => 8.5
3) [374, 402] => 10.2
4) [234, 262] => 14.5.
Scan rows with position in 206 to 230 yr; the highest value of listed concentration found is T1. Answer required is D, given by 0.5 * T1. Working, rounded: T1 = 146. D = 73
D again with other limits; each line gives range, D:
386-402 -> 77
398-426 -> 76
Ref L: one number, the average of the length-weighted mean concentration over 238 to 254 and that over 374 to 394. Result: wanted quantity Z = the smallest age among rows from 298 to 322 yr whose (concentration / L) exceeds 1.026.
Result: 304.0 yr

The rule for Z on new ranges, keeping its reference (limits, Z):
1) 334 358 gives 336.0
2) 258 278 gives 268.0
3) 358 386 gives 376.0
